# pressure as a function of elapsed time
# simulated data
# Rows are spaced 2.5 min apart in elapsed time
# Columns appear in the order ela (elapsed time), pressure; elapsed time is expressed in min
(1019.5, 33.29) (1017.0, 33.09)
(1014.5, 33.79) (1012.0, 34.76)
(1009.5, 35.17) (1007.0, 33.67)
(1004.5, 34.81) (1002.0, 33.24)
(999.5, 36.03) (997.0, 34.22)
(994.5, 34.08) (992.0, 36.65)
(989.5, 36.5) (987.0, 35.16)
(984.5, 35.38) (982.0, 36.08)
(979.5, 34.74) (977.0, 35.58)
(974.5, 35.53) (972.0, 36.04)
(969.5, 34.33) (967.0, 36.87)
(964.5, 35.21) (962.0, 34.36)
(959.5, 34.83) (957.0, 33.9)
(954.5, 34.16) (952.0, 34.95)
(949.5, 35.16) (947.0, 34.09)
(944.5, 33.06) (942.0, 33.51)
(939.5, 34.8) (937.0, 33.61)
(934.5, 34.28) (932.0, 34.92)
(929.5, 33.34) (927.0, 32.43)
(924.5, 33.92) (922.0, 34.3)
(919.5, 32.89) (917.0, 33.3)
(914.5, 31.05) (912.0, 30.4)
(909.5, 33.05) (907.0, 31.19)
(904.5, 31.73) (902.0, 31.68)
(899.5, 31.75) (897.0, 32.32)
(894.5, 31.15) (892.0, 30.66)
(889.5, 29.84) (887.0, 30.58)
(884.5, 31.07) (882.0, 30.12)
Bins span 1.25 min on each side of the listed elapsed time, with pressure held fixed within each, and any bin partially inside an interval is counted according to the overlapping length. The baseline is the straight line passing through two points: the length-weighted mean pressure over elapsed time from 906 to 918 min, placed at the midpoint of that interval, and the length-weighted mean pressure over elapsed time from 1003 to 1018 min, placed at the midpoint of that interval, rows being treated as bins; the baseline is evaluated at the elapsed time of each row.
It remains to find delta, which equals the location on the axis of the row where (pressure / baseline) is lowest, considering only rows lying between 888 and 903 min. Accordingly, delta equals 889.5 min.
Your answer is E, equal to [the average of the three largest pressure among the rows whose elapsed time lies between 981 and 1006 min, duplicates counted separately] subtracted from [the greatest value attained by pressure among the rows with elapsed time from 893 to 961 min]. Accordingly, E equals -1.25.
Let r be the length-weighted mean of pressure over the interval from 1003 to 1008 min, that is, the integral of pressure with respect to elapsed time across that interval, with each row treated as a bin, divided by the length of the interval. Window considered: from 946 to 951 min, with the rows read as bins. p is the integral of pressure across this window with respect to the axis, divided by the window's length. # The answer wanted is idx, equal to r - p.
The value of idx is -0.4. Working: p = 34.7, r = 34.2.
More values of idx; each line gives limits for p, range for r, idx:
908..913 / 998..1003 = 2.9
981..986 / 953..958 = -1.6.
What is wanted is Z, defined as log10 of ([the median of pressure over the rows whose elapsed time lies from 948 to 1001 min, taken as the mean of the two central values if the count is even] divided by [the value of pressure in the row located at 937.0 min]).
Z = 0.02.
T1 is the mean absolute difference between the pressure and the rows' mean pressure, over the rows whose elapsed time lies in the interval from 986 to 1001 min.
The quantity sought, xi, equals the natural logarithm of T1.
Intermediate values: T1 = 0.95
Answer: -0.05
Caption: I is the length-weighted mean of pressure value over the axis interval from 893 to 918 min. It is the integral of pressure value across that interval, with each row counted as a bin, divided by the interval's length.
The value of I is 31.7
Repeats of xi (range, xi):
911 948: -0.09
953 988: -0.42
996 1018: -0.24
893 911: -0.73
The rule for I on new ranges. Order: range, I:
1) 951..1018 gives 34.9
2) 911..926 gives 32.7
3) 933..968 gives 34.5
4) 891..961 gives 33.1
